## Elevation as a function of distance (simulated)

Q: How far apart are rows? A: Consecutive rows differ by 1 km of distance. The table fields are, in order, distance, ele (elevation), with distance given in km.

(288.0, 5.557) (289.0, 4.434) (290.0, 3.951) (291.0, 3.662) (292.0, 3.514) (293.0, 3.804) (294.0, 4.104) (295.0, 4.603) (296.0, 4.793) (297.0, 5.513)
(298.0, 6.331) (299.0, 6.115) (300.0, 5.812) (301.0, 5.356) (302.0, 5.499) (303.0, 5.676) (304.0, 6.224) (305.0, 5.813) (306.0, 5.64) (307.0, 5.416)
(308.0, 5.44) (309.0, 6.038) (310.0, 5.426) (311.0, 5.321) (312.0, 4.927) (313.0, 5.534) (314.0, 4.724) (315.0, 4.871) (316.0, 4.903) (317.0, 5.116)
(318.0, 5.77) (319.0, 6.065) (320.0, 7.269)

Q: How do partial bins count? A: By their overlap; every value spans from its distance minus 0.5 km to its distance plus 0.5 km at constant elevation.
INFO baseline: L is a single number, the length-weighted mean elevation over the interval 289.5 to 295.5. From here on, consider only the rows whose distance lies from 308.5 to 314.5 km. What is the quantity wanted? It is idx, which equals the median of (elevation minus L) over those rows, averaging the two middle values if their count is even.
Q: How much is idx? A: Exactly 1.4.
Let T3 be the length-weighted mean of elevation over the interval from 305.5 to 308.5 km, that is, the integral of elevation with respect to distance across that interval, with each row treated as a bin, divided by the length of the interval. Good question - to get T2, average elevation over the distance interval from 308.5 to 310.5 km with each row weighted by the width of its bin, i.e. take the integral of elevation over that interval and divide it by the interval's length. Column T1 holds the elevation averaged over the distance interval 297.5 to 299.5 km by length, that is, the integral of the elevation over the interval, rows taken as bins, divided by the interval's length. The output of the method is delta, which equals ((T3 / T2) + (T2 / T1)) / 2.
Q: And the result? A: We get 0.94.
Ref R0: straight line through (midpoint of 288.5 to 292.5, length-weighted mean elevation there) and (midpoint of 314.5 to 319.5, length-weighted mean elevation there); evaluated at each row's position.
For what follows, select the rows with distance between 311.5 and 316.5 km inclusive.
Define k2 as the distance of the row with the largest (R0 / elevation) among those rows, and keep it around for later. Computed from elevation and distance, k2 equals 314.0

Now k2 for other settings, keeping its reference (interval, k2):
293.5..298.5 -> 294.0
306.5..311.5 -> 311.0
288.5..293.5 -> 292.0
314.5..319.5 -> 316.0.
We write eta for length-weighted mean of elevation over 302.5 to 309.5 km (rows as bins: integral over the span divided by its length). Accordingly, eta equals 5.7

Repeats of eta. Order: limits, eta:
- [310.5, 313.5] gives 5.3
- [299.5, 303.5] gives 5.6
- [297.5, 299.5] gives 6.2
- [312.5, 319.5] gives 5.3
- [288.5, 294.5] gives 3.9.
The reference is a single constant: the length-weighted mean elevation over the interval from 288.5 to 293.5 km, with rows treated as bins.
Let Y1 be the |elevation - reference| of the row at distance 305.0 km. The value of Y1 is 1.94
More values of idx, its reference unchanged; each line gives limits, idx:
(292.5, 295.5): 0.2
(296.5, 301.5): 1.9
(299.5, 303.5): 1.6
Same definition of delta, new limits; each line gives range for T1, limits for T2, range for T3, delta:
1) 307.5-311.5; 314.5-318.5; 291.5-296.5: 0.87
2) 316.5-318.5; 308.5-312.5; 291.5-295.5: 0.87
